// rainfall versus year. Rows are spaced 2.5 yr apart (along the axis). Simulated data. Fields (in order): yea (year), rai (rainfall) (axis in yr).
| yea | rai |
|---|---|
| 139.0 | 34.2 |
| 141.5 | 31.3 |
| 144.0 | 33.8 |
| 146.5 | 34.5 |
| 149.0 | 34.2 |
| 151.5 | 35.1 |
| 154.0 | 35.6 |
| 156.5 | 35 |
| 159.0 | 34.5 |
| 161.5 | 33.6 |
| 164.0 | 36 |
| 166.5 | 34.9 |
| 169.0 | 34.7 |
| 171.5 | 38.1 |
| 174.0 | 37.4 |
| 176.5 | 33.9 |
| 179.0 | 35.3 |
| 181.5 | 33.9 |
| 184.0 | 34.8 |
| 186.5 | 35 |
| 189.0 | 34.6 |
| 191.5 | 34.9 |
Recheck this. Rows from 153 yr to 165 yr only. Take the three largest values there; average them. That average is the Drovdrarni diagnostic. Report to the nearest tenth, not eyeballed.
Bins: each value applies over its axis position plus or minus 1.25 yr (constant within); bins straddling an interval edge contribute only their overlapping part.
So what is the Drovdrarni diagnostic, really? 35.5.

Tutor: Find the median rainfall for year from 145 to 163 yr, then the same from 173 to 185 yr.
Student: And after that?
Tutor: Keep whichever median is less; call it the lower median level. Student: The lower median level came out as 34.5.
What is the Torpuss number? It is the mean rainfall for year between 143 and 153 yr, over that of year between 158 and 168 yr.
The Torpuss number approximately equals 0.99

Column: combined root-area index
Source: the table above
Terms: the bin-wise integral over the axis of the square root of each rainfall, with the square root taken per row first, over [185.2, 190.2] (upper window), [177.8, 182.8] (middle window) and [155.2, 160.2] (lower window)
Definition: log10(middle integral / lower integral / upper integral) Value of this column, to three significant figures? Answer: -1.47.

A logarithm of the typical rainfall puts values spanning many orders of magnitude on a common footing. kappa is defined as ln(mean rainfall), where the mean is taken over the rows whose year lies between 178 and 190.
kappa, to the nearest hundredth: 3.55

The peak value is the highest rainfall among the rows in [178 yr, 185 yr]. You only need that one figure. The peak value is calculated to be 35.3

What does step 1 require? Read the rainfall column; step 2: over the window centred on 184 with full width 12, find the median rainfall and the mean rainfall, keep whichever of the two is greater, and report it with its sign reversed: -34.8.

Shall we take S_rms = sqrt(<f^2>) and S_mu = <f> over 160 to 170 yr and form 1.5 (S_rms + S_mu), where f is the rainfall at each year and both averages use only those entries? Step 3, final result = 104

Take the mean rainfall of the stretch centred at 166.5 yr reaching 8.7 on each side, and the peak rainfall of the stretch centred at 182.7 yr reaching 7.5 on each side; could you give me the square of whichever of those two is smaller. 1246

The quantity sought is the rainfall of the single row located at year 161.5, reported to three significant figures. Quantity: 33.6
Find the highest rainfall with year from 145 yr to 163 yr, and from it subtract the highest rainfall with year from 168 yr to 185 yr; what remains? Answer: -2.5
